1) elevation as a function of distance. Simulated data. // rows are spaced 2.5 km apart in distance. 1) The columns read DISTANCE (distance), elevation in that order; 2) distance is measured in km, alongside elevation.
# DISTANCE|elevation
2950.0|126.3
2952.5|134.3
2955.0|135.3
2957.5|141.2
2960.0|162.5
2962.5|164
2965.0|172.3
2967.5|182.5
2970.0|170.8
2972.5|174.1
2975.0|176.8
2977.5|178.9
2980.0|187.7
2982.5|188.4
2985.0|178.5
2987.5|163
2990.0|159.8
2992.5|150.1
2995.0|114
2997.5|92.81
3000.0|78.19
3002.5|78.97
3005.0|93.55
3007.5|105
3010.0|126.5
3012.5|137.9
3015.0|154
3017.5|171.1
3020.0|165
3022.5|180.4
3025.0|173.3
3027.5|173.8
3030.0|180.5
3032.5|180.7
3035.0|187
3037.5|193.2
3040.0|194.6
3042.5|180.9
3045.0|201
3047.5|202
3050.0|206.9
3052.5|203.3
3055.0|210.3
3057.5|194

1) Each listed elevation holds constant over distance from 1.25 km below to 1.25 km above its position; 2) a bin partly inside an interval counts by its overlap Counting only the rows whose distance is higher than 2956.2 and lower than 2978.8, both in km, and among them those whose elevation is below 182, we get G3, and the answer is 8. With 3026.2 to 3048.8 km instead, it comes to 4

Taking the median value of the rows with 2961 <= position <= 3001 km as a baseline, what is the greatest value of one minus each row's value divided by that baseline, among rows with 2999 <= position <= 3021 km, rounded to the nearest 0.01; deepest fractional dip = 0.54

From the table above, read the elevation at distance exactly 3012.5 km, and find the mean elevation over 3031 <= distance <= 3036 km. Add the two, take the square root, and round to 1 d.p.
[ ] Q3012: 17.9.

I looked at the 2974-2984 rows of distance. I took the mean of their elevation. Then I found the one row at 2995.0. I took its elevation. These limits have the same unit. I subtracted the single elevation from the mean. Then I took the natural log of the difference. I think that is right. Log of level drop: 4.2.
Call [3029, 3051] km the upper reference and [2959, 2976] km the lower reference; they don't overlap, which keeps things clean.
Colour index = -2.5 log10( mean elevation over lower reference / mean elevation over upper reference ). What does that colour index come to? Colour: 0.12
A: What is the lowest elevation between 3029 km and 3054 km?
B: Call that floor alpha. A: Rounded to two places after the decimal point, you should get 180.50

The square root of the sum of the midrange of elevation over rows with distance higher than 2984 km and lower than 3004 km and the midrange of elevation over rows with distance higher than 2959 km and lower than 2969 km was 17.3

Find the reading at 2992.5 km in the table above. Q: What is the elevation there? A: 150.1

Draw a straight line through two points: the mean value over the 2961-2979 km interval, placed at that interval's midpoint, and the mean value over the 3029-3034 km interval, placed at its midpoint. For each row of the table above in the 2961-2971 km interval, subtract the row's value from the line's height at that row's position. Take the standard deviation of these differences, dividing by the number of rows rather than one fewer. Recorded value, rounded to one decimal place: 6.5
